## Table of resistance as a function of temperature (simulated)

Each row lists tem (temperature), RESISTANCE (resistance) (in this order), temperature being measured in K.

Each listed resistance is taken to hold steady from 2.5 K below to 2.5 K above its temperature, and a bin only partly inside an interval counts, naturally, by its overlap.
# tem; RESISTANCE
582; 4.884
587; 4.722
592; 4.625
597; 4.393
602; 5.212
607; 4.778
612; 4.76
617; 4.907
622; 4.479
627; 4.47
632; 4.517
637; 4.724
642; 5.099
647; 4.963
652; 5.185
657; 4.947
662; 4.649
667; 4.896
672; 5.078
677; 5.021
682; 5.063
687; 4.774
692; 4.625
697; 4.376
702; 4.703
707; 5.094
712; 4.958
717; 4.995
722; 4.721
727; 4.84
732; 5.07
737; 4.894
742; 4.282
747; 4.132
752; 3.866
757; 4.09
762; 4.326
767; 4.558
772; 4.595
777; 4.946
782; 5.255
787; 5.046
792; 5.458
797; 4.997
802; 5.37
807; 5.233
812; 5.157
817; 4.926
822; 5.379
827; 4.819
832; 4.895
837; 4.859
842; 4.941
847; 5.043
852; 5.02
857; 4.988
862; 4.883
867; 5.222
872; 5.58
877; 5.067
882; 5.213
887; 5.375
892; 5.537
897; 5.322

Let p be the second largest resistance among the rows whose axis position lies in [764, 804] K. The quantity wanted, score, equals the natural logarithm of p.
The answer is 1.68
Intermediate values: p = 5.37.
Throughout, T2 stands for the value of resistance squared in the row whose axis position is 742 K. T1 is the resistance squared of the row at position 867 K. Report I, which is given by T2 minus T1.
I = -9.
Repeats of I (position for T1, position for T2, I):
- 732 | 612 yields -3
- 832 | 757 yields -7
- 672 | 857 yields -1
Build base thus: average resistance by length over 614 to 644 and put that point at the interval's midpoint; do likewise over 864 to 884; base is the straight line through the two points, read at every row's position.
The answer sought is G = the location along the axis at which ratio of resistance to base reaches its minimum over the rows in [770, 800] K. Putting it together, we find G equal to 772 K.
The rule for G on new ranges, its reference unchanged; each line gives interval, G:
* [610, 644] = 627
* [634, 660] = 637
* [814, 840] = 827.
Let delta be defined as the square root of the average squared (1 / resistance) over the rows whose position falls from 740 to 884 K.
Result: 0.207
